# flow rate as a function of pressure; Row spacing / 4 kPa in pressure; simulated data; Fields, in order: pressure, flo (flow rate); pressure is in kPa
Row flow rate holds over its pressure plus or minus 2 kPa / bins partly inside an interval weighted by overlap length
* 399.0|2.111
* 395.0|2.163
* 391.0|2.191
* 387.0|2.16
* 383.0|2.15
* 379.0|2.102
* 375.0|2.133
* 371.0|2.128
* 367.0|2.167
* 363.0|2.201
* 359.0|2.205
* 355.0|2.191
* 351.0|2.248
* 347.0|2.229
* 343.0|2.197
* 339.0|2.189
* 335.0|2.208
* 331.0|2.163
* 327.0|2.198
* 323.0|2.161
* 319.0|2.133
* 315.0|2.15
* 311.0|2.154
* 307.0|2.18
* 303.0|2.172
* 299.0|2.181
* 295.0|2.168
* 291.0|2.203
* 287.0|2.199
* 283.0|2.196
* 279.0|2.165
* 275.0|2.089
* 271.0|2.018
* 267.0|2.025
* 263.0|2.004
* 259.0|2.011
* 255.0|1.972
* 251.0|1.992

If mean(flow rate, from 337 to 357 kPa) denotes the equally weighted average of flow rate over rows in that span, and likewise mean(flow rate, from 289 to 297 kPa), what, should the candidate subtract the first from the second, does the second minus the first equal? -0.025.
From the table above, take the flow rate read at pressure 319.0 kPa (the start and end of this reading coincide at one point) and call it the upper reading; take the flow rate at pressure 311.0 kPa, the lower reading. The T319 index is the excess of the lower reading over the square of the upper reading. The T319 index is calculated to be -2.40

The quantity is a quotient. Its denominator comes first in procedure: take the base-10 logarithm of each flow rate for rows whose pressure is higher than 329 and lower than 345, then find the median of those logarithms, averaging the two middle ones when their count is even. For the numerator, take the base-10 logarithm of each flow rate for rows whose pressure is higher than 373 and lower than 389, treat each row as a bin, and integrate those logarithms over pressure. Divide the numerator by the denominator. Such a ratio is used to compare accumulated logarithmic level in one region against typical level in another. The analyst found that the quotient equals 15.5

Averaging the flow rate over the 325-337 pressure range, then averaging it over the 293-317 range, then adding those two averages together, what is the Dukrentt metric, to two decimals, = 4.36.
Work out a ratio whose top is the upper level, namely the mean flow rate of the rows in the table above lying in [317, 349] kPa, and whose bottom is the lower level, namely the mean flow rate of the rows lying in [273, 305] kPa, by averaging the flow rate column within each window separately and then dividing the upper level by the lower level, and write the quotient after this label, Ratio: 1.01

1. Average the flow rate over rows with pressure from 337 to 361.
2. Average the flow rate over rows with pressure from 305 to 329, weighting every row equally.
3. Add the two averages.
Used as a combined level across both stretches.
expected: 4.37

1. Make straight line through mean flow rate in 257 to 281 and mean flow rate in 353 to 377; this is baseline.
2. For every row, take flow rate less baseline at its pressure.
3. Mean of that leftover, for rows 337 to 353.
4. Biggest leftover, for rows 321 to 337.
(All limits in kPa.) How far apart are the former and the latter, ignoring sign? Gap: 0.00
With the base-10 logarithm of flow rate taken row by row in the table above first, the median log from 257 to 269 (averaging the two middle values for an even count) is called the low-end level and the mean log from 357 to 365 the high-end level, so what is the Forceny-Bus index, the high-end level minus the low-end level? 0.040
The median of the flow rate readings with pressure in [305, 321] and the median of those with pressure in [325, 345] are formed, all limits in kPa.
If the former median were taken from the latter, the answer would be 0.045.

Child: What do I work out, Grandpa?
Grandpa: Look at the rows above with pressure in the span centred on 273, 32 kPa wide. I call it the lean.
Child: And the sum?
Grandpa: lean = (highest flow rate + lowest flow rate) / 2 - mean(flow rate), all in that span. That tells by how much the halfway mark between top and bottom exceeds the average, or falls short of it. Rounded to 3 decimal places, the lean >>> 0.013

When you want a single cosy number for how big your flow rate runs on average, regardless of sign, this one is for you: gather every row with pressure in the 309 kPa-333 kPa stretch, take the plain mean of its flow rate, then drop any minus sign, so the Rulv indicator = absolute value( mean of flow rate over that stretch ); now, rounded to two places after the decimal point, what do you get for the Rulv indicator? 2.16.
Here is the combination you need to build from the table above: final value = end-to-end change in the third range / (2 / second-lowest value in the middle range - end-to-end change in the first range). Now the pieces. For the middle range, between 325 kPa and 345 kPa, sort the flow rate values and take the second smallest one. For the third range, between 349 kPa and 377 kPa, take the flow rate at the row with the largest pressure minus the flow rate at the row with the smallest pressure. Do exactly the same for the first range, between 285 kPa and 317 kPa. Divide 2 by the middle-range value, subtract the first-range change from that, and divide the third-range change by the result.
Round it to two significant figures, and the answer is -0.12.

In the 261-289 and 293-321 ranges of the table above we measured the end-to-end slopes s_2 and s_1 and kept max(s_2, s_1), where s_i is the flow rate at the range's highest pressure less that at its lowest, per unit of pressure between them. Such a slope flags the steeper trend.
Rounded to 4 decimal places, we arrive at 0.0081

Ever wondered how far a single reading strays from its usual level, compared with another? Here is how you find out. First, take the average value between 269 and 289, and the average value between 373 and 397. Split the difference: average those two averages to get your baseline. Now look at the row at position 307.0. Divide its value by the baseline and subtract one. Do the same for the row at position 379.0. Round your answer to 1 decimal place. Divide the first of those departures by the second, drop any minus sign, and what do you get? 1.0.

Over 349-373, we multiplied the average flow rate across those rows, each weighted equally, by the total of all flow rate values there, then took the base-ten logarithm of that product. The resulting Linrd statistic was 1.46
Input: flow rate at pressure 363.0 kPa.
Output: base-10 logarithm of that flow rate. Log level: 0.343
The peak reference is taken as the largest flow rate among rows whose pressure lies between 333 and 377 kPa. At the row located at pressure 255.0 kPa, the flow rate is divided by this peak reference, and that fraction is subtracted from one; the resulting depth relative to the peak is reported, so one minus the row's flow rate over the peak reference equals 0.12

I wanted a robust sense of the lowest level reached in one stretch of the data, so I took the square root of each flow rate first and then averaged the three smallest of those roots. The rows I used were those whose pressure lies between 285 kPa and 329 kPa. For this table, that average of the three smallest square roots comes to 1.465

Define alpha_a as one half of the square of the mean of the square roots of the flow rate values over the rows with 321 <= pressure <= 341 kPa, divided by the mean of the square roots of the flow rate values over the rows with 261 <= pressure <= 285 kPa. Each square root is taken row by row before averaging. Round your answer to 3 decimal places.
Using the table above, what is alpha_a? 0.757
